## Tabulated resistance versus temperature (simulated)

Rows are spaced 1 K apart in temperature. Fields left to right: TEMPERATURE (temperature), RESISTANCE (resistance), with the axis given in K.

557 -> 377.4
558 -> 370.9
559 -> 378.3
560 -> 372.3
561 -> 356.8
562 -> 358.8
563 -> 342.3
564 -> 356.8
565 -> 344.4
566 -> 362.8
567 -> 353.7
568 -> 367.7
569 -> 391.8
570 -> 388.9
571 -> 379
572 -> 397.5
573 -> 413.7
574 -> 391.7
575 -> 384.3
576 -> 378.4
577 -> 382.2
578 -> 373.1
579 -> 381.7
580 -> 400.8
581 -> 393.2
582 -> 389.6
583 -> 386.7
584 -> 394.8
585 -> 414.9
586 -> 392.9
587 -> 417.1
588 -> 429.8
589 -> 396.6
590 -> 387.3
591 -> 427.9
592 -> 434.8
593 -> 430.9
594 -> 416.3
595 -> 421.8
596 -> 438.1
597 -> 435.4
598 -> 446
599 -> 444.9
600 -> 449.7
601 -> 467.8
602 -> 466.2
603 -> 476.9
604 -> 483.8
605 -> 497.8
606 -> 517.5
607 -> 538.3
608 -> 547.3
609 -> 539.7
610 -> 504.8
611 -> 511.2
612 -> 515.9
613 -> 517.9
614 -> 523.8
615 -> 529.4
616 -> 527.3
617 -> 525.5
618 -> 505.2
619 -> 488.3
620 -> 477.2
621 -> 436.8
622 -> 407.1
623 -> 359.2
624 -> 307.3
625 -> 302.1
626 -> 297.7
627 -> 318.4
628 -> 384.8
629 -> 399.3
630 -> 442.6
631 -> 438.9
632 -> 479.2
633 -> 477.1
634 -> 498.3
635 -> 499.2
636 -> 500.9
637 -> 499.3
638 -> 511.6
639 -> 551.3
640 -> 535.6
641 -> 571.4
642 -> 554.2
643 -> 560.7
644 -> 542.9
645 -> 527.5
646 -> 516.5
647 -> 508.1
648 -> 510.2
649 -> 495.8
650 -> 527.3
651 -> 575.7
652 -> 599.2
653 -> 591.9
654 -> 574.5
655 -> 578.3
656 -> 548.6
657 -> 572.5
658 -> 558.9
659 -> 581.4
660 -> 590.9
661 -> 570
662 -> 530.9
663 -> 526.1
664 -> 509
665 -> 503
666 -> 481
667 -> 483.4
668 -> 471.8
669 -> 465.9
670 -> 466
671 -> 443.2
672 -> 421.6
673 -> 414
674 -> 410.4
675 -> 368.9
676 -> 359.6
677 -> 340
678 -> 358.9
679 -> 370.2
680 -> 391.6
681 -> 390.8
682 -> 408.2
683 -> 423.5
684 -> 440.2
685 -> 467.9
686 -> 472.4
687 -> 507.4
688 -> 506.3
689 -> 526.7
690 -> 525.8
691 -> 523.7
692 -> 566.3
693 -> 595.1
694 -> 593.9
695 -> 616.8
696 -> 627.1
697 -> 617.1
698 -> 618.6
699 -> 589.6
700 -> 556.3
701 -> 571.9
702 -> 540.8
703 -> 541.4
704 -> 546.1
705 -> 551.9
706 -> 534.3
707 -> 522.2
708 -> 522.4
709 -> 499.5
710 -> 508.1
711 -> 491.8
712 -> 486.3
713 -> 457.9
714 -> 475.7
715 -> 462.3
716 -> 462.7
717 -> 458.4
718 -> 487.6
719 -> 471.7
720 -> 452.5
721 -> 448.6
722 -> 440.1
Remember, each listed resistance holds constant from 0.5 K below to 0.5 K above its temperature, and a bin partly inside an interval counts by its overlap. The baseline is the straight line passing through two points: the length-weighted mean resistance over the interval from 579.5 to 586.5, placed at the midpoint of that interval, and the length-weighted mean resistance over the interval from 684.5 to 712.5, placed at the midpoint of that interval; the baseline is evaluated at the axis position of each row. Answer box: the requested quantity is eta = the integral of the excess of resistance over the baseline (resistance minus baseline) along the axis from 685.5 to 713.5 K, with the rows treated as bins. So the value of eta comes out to -46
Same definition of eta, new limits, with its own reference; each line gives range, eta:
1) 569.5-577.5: 44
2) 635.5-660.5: 1704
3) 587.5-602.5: 321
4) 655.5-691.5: -1497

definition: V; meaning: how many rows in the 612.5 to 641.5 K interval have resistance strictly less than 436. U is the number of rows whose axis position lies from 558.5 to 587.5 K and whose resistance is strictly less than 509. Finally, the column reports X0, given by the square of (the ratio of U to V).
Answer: 13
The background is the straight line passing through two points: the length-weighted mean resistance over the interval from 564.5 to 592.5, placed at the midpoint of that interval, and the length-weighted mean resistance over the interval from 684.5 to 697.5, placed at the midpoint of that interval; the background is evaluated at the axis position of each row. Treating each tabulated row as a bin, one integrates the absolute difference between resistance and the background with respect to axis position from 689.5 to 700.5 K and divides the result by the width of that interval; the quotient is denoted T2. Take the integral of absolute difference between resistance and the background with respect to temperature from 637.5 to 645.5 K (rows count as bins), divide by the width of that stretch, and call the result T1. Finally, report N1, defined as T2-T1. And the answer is -25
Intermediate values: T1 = 64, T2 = 39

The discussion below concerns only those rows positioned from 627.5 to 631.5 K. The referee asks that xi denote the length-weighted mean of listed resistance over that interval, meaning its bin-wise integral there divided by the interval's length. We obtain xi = 416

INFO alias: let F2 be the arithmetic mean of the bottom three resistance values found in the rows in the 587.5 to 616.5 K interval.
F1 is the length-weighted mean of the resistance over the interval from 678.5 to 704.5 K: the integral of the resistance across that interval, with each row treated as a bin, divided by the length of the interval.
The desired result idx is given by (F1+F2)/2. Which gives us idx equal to 460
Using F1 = 521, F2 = 400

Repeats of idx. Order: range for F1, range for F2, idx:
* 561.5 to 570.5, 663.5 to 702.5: 358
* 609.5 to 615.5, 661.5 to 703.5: 435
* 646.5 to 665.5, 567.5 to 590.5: 462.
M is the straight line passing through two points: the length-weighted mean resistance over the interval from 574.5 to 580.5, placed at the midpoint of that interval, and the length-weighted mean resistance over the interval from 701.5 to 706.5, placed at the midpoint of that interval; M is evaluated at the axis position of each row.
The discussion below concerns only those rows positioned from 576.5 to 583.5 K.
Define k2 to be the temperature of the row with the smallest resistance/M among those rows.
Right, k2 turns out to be 578 K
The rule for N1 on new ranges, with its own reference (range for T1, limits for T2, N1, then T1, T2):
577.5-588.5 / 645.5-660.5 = 48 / 11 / 59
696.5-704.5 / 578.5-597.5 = -16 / 29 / 13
